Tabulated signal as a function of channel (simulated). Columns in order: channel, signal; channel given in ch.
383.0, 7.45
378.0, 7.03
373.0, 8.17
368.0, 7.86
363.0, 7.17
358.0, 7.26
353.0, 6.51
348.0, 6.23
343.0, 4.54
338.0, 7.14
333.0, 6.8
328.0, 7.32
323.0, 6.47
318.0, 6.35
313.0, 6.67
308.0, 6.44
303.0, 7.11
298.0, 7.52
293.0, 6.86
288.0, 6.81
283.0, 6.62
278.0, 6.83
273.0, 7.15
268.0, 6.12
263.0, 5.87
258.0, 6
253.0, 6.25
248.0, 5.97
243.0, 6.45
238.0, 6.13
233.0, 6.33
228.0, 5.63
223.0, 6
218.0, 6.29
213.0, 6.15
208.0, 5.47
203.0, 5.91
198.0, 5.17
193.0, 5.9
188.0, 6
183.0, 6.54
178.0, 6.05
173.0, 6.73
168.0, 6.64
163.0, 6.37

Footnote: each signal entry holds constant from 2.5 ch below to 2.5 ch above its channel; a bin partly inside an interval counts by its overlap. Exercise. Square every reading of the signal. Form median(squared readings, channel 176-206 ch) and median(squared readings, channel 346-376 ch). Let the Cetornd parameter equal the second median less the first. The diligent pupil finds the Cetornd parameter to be 16.6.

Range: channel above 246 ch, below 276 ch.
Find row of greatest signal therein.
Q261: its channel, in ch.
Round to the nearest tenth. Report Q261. 273.0 ch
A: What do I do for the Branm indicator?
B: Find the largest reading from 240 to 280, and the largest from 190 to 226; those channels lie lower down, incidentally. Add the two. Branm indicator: 13.44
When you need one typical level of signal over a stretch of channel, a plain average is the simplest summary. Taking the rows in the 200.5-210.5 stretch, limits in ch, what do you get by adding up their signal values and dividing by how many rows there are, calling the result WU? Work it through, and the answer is 5.7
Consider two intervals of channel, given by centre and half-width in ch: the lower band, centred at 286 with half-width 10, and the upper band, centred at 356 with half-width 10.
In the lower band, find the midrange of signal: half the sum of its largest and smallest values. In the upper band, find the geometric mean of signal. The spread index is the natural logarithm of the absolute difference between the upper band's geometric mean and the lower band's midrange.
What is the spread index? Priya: -3.26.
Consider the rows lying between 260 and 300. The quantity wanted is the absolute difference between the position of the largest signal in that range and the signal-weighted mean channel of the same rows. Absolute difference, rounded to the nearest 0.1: 16.8 ch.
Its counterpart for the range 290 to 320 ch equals 7.1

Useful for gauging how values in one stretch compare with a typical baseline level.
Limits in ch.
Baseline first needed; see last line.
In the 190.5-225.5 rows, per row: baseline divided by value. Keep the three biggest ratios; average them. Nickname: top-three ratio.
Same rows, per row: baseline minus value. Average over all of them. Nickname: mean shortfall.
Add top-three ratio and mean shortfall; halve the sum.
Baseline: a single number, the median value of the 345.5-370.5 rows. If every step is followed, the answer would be 1.3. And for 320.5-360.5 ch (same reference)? 1.0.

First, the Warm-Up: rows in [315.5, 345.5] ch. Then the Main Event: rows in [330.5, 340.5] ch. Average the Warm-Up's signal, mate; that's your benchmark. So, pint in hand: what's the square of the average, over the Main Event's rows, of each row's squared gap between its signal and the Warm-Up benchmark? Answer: 0.098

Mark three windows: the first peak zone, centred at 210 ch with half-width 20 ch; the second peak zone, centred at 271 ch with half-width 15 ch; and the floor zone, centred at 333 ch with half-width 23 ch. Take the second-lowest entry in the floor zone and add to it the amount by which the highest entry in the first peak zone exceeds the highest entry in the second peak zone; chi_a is 5.4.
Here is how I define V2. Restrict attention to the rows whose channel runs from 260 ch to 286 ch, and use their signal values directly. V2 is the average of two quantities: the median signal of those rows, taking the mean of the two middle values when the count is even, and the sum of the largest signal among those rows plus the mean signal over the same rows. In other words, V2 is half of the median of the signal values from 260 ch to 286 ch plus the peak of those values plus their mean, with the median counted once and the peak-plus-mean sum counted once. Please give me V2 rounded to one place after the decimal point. 10.1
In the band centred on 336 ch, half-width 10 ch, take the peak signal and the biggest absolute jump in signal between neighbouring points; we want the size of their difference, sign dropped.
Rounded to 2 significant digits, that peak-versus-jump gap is 4.7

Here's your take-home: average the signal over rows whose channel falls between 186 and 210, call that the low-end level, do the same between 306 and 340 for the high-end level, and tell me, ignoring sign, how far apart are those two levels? 1.05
